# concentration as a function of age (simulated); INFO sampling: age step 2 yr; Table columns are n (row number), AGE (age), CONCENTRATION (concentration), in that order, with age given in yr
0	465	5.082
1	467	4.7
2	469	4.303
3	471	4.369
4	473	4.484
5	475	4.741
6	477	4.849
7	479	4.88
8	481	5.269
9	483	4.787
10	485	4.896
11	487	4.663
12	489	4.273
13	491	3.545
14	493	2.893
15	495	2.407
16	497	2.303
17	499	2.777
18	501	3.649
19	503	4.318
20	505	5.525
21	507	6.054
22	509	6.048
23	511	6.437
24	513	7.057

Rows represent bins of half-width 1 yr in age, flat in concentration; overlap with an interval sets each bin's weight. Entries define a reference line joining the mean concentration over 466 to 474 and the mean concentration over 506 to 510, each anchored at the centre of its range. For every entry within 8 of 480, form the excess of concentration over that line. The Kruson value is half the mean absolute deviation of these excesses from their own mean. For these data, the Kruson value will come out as 0.10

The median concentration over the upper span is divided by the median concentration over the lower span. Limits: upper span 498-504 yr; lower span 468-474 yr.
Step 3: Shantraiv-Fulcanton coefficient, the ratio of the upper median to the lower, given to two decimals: 0.84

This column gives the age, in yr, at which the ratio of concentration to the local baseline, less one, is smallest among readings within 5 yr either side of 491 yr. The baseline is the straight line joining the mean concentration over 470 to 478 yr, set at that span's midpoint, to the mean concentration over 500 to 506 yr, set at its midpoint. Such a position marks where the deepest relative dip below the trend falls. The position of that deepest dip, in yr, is 495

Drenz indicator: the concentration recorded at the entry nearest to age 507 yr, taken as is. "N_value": 6.054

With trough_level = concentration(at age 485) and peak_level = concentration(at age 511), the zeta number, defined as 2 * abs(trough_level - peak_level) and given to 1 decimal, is 3.1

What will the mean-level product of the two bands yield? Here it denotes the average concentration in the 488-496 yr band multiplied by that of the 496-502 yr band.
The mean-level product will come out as 10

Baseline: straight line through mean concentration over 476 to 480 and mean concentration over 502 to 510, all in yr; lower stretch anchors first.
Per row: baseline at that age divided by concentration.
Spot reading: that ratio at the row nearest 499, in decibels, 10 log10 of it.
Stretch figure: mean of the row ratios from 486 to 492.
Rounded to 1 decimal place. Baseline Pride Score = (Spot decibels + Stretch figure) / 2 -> 2.0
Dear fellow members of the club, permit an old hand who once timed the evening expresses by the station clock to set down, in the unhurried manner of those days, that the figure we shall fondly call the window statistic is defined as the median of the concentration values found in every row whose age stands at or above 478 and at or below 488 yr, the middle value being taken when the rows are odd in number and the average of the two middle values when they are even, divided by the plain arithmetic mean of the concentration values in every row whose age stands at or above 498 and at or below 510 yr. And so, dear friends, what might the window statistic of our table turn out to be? 1.0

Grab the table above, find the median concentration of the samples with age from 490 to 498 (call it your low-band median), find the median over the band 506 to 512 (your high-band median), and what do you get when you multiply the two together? 16.0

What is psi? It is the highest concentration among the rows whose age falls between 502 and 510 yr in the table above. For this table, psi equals 6.054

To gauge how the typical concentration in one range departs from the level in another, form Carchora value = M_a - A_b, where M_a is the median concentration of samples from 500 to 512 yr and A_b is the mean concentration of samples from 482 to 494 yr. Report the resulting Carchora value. 1.6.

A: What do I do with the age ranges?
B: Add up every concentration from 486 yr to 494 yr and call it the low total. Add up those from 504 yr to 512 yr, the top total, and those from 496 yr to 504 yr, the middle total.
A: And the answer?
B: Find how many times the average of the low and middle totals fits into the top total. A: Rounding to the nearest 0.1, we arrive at 1.7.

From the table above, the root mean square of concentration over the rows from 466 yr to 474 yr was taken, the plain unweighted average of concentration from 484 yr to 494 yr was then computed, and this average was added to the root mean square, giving 8.5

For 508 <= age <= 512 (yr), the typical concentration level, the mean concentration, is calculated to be 6.2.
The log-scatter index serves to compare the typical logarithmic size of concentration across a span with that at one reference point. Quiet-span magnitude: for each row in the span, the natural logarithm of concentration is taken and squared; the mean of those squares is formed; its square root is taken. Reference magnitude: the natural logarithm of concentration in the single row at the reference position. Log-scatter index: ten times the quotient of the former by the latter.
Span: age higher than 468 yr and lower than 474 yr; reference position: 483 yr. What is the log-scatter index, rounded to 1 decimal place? 9.4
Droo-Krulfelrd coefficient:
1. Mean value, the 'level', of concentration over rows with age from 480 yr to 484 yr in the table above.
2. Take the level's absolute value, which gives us 5.0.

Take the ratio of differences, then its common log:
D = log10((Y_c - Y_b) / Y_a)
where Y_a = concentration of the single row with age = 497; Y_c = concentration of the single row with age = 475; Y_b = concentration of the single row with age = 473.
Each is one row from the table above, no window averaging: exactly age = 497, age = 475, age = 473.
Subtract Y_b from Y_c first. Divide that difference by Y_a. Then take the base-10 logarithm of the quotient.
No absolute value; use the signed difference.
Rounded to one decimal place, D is -1.0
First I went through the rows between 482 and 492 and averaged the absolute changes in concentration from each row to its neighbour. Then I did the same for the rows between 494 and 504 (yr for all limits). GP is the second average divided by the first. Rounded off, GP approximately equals 1.5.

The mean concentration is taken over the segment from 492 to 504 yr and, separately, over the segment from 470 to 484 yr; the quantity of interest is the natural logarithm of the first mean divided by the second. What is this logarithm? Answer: -0.44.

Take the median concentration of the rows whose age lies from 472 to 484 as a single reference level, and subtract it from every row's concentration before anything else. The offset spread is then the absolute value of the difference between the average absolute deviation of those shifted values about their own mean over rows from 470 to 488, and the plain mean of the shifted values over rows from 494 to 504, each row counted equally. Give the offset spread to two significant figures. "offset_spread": 1.9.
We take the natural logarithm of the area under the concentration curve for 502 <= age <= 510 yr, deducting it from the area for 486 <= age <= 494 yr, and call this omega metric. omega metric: 27.0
